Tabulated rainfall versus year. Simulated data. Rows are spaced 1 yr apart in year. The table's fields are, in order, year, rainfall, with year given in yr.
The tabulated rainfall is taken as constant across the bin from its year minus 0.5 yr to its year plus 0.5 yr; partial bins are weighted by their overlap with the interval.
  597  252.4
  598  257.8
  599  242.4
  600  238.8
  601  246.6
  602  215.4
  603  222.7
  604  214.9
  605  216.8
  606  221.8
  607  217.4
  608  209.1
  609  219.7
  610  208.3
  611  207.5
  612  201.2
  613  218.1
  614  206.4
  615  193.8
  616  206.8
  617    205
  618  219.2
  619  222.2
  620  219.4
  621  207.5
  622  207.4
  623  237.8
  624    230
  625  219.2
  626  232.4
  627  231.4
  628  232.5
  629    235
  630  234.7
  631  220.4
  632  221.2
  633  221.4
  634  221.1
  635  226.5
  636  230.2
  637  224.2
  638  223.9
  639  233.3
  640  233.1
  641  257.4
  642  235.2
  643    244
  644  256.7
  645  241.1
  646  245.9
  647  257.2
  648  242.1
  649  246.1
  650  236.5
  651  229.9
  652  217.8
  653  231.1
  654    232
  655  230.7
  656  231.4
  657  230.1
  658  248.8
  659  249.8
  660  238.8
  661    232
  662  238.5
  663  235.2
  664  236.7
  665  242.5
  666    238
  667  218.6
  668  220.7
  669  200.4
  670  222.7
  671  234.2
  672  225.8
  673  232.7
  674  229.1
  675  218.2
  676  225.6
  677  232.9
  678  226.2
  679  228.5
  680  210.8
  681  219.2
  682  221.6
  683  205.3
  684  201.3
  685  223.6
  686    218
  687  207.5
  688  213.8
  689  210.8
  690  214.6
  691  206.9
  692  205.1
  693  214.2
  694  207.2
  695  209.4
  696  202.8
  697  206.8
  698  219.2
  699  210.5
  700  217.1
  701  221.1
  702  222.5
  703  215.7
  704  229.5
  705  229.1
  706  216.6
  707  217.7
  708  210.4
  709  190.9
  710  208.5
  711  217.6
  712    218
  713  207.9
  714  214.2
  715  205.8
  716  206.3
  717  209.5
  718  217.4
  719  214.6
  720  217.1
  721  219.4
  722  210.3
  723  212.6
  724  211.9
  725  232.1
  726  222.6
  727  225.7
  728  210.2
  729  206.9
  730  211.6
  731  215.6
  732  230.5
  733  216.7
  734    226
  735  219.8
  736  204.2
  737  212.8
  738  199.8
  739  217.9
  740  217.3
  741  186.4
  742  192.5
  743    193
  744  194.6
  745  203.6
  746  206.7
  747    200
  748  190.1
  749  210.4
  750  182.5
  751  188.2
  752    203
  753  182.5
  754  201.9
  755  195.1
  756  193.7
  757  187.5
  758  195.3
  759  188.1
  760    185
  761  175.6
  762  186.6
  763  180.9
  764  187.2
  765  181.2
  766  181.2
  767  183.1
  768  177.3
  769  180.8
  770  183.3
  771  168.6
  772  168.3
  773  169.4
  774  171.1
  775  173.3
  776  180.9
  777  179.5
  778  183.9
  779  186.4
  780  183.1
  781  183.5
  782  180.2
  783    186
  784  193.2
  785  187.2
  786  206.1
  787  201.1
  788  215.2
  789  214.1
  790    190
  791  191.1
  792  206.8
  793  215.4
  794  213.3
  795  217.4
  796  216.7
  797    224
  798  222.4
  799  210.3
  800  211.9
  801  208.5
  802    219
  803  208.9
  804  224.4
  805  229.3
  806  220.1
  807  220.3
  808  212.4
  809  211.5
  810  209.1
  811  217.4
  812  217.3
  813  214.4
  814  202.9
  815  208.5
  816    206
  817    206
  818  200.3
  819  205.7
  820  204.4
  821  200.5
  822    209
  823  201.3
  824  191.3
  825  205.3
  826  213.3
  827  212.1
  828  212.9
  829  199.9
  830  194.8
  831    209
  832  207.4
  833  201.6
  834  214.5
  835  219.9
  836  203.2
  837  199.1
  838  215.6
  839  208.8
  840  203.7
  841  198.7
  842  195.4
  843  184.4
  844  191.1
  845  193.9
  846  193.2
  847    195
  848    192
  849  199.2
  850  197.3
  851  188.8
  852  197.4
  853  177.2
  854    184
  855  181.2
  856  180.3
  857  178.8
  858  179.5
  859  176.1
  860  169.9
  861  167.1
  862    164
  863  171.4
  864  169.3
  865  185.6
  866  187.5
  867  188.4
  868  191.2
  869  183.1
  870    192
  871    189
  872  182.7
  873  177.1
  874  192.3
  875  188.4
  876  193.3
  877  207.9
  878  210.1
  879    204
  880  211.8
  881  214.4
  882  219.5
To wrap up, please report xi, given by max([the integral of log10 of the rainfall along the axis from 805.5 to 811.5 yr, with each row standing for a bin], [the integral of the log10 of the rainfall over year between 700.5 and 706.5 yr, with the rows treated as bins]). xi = 14.08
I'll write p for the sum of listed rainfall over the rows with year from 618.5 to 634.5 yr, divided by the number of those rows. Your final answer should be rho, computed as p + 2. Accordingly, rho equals 227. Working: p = 225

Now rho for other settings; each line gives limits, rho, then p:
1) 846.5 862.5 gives 185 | 183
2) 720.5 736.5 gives 219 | 217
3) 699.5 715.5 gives 217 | 215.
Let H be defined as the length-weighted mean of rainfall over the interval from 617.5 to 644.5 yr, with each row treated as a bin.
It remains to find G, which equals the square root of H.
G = 15.1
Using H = 229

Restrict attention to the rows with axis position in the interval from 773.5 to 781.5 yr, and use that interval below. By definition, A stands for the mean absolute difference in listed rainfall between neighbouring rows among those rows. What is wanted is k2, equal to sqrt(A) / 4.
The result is 0.44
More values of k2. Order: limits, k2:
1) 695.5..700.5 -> 0.70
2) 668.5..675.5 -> 0.81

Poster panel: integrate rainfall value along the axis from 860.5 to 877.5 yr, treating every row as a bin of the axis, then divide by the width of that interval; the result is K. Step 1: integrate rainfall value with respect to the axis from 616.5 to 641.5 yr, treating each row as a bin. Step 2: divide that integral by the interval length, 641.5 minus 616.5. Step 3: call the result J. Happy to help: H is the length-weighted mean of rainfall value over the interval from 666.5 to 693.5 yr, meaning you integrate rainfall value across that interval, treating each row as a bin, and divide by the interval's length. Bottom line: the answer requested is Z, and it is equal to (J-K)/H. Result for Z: 0.19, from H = 218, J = 226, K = 184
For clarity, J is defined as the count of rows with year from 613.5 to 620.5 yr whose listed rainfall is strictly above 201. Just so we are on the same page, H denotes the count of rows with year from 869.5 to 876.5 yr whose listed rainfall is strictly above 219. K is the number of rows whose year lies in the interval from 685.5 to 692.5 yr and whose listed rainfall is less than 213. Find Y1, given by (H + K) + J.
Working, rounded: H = 0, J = 6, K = 4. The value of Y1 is 10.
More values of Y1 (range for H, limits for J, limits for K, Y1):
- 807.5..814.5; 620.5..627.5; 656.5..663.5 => 7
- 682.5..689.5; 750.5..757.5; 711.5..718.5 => 7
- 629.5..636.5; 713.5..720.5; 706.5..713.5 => 18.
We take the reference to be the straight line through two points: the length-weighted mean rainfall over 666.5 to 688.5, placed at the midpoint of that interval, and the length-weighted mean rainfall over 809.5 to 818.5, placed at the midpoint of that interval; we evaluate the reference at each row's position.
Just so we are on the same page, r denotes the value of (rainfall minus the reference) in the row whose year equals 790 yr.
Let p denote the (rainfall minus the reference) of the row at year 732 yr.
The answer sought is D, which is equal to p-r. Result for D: 36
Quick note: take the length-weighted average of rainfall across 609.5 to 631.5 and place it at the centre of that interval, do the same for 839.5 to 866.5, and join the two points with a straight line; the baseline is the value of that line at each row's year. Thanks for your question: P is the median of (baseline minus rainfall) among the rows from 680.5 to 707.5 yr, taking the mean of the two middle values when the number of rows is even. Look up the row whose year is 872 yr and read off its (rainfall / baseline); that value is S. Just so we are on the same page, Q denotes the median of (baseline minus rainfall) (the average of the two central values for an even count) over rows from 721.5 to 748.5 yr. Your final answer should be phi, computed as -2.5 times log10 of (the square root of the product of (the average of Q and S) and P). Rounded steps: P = -6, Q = -8.5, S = 1.00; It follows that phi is -1.7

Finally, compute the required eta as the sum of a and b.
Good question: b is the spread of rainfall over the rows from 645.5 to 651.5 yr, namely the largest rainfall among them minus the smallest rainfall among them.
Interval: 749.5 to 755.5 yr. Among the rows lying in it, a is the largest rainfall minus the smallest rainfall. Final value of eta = 48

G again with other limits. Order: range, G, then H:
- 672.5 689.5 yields 14.8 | 219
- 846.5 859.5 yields 13.7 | 187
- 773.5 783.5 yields 13.4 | 181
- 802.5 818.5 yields 14.6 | 213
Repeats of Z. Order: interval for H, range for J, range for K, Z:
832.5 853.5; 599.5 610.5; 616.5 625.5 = 0.01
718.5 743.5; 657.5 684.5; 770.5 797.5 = 0.16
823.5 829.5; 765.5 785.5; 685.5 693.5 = -0.15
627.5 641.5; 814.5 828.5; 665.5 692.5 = -0.06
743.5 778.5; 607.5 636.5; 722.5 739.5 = 0.01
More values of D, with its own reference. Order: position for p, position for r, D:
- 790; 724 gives -17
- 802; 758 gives 27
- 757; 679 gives -35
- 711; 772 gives 44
